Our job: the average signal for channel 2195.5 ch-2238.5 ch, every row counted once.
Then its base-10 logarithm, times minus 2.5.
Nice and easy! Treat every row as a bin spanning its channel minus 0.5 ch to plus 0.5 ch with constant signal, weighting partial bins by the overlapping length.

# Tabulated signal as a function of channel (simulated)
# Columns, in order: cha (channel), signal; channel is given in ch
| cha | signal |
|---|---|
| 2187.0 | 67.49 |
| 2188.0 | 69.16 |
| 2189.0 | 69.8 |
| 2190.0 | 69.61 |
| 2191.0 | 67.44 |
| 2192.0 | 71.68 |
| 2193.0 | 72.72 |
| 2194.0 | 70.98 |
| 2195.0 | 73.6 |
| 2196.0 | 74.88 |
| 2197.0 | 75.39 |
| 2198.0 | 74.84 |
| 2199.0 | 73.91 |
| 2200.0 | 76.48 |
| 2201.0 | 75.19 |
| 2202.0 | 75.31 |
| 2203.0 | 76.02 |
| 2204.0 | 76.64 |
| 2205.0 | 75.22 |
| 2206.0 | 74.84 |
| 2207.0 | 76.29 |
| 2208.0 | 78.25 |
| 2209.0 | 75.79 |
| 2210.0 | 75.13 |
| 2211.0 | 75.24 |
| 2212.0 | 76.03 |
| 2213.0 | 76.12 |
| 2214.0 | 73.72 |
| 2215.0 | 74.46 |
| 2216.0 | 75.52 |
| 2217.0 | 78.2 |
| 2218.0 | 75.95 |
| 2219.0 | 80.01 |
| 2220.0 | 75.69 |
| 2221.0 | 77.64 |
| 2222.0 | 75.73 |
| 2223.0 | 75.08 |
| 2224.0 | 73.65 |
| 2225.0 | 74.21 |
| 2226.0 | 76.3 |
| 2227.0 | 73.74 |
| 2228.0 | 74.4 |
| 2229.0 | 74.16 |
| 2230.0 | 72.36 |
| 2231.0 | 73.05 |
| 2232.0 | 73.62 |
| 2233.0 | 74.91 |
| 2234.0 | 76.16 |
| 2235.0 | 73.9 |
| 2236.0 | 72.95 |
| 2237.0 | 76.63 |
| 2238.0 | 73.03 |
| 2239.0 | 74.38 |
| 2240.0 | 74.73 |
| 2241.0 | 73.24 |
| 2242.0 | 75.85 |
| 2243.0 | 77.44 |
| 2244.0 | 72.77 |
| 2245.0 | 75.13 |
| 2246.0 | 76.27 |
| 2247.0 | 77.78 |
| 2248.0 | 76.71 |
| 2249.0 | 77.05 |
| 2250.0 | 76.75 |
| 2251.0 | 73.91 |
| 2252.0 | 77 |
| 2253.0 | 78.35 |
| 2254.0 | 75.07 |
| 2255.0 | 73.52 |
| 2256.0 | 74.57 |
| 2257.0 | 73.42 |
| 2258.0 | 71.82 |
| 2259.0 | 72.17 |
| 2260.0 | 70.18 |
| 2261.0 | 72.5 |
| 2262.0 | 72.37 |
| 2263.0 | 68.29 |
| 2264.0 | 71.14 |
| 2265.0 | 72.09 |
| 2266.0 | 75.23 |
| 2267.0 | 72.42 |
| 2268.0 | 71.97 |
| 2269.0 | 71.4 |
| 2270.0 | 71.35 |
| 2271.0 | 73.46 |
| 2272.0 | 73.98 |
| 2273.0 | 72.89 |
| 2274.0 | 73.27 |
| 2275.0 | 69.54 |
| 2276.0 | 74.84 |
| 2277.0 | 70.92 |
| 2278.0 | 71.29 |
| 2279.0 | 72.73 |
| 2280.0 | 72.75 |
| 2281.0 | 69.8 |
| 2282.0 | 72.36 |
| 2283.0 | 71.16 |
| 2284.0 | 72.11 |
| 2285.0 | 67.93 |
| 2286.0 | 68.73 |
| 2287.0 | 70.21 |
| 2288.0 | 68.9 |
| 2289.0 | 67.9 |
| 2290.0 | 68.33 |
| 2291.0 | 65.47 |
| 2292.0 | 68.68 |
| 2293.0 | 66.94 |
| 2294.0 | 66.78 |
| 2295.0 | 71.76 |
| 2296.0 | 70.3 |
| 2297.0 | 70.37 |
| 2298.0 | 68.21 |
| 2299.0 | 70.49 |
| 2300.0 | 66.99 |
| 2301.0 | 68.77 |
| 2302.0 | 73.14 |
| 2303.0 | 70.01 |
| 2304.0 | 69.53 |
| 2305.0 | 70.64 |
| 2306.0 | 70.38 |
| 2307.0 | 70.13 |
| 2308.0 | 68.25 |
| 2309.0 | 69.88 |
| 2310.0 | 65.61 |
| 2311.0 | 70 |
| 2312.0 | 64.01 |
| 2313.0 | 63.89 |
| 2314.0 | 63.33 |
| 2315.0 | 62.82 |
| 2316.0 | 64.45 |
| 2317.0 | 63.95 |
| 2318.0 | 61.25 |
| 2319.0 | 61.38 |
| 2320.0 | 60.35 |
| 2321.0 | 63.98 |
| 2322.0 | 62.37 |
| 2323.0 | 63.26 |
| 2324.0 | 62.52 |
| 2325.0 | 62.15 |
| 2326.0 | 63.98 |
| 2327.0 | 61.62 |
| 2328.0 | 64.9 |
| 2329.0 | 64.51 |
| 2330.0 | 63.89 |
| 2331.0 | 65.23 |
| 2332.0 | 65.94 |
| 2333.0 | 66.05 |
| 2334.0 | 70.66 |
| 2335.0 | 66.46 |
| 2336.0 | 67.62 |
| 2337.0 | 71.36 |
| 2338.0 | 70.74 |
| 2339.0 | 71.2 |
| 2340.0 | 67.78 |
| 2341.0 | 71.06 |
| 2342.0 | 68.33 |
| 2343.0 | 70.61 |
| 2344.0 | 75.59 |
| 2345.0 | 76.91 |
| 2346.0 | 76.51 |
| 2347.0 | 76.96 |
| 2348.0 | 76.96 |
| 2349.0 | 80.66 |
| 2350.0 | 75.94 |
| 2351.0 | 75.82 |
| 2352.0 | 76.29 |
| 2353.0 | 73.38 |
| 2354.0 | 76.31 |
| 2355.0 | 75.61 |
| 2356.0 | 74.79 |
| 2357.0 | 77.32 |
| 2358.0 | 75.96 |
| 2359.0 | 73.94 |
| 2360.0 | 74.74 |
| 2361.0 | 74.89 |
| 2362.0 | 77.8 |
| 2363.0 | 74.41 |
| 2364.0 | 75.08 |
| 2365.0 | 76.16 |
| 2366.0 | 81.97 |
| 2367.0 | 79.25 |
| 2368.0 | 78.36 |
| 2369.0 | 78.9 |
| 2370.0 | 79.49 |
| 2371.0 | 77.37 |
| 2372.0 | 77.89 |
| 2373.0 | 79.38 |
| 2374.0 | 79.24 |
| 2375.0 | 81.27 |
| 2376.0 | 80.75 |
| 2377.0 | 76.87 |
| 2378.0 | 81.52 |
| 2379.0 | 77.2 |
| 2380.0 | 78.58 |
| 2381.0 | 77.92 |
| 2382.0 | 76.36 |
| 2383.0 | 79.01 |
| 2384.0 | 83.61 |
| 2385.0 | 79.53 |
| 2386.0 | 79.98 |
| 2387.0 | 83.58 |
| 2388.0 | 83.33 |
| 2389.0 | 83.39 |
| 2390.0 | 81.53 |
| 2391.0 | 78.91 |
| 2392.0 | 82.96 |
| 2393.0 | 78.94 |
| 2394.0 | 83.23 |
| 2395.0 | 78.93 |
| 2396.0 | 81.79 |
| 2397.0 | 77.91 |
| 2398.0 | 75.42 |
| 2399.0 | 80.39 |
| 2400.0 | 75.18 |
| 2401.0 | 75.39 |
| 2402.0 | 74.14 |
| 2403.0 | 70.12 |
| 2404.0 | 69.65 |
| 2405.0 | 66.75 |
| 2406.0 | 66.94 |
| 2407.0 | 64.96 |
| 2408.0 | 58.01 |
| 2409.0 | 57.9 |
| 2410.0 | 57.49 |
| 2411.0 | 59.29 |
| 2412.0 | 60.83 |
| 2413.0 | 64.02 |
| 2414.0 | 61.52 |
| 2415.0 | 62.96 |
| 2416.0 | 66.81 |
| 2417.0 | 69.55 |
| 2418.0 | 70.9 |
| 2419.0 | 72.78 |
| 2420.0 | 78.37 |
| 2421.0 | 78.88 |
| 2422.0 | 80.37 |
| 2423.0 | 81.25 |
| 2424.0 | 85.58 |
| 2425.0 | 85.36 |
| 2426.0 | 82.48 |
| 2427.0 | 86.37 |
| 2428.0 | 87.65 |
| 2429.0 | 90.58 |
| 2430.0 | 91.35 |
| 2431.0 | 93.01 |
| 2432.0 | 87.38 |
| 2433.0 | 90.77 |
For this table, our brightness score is -4.69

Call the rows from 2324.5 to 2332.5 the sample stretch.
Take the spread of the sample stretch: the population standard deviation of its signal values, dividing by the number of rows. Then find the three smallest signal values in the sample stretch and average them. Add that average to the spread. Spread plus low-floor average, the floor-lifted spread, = 64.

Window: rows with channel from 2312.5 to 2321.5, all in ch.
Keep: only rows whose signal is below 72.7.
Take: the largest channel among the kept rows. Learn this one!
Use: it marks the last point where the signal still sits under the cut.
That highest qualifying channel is 2321.0 ch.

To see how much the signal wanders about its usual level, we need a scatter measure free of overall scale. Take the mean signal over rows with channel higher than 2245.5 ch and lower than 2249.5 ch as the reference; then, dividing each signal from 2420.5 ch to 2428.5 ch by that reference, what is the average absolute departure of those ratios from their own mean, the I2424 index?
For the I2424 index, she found 0.036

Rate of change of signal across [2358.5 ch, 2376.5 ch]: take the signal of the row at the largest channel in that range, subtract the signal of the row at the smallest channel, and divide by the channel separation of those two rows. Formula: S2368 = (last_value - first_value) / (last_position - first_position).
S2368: 0.40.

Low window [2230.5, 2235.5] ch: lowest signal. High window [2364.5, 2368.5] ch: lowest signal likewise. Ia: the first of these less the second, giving -3.1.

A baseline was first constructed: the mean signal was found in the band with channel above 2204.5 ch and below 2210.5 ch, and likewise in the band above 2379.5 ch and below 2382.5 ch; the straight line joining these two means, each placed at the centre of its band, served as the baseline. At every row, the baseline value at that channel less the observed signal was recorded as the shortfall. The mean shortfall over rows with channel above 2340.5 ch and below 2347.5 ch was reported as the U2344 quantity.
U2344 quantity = 3.5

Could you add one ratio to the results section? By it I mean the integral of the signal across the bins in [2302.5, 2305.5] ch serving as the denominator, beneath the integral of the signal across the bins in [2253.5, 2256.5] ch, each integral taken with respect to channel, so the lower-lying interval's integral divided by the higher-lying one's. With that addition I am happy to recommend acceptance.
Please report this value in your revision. 1.06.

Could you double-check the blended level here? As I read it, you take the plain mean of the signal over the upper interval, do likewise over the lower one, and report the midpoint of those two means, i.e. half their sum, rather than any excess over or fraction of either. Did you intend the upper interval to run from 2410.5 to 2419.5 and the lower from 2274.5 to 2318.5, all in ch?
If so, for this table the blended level 67.1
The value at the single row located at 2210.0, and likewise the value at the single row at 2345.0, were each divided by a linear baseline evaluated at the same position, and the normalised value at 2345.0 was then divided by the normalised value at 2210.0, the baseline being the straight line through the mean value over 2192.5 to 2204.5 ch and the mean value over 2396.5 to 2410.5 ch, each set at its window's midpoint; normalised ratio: 1.07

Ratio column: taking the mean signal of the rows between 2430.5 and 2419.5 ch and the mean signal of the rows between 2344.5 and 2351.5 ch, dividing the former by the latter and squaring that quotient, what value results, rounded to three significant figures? 1.20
